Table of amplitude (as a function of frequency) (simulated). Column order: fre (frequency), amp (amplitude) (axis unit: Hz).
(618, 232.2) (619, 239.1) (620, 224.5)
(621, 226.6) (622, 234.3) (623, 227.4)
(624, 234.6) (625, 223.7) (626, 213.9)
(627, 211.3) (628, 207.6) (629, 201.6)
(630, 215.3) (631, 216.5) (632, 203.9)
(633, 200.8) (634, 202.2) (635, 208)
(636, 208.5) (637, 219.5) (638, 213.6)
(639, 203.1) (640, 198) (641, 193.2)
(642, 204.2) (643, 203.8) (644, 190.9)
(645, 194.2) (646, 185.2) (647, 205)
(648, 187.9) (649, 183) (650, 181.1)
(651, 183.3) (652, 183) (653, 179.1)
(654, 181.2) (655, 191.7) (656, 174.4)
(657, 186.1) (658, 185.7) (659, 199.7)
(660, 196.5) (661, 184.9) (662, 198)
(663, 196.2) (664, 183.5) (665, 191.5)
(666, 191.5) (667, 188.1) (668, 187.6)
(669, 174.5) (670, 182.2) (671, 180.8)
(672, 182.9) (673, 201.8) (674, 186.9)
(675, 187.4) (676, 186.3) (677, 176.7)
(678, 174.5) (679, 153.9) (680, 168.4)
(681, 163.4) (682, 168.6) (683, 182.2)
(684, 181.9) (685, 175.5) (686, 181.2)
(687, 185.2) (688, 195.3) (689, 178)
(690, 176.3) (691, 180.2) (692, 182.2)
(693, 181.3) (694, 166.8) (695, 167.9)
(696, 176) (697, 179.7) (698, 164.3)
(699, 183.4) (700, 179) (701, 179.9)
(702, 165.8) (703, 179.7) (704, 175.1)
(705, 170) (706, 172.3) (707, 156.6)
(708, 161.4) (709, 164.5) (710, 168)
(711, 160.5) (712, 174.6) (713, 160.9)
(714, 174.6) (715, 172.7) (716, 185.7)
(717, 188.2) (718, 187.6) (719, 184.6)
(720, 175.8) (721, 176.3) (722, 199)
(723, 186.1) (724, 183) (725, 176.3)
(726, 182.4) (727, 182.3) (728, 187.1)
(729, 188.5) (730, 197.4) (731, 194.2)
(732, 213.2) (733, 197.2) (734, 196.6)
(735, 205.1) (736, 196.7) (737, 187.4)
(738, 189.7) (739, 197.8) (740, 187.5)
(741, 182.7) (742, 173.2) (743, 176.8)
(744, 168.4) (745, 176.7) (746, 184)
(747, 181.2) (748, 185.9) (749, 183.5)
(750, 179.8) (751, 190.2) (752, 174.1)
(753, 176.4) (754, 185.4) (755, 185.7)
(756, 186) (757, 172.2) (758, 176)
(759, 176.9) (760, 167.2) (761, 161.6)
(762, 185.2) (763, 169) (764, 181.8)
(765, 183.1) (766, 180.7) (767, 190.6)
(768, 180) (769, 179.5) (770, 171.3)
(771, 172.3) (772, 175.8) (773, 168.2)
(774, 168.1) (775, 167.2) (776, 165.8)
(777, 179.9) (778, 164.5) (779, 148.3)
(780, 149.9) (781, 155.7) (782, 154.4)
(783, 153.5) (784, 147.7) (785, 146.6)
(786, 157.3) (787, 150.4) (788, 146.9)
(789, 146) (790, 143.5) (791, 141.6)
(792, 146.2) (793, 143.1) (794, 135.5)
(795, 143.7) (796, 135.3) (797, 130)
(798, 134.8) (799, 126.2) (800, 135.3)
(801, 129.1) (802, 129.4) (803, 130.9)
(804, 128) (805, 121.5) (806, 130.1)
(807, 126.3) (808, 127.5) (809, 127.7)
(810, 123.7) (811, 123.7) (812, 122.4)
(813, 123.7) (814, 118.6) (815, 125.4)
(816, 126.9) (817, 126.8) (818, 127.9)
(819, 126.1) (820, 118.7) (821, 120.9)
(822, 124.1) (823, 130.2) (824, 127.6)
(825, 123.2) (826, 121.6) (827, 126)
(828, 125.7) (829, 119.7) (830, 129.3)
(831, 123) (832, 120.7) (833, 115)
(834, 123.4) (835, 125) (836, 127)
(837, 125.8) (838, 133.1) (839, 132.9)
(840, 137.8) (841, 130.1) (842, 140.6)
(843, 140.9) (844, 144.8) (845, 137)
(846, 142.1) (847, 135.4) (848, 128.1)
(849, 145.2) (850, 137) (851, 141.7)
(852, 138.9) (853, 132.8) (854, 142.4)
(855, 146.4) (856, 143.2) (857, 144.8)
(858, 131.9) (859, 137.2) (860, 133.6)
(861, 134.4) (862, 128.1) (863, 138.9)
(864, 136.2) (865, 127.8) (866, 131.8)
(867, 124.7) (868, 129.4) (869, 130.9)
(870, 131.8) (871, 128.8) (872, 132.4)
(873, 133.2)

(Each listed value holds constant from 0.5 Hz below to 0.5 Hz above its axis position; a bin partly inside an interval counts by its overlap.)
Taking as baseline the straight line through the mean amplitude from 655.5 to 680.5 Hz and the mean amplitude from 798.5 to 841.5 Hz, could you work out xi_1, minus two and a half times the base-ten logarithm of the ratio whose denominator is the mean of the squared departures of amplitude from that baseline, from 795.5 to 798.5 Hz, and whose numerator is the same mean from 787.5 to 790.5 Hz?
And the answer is -2.1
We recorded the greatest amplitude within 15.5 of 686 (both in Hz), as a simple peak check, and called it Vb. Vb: 201.8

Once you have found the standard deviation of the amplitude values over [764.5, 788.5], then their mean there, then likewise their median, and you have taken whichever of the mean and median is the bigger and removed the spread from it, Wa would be 153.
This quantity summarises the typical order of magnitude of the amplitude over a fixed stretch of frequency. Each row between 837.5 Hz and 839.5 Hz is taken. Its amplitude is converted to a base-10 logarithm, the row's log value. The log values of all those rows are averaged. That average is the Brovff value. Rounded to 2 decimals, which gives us 2.12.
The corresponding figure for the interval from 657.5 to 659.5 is 2.28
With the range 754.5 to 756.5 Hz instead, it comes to 2.27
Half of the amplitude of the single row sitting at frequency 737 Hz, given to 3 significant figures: 93.7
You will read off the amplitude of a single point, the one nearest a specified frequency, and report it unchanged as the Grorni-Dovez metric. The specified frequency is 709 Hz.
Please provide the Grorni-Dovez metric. 164.5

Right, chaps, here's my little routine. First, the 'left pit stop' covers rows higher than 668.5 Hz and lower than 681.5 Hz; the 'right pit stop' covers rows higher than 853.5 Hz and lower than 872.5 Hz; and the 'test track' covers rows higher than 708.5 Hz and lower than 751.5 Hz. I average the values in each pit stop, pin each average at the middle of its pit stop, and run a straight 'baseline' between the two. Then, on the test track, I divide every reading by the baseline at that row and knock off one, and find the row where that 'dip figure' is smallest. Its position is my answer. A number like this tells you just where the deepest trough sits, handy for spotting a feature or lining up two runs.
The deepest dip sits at 711 Hz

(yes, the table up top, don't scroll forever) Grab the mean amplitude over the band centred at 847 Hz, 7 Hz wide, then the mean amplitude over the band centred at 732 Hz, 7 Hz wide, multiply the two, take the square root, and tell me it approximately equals 166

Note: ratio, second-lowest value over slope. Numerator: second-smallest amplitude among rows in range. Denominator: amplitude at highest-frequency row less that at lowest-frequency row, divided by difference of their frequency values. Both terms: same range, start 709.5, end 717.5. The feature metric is 56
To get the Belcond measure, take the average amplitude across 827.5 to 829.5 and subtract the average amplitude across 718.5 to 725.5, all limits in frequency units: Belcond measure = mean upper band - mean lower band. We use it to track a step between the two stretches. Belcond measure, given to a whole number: -60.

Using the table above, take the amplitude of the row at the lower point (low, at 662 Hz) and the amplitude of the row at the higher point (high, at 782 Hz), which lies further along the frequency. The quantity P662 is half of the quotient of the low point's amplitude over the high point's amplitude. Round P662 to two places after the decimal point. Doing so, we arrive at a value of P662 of 0.64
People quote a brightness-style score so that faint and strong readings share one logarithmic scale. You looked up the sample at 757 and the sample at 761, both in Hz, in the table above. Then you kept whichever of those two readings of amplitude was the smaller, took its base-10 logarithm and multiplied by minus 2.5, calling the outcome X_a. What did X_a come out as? -5.52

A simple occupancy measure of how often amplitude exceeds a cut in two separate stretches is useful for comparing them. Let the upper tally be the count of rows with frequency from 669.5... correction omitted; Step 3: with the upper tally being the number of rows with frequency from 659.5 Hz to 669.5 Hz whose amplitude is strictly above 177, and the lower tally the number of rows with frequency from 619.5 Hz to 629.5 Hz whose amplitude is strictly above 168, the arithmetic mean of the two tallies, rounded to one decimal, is 9.5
